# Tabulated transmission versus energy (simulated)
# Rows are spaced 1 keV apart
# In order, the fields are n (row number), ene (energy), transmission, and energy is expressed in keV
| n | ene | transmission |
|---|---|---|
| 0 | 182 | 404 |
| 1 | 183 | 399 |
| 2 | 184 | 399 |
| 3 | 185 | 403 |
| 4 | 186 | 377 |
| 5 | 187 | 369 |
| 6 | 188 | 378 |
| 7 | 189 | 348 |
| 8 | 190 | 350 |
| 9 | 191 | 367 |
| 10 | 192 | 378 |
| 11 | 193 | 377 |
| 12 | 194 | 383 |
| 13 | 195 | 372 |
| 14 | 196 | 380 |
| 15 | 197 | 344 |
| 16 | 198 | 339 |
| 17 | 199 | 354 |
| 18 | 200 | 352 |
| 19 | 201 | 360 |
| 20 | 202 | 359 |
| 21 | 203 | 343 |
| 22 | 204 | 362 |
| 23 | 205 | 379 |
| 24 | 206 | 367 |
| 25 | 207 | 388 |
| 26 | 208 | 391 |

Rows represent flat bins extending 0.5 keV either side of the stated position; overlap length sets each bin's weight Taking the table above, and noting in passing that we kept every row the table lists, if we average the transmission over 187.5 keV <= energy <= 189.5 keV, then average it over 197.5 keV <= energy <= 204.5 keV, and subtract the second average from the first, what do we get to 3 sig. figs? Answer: 10.3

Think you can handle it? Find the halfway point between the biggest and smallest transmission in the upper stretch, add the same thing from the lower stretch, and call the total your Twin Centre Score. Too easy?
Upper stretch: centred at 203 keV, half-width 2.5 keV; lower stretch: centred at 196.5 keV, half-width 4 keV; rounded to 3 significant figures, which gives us 722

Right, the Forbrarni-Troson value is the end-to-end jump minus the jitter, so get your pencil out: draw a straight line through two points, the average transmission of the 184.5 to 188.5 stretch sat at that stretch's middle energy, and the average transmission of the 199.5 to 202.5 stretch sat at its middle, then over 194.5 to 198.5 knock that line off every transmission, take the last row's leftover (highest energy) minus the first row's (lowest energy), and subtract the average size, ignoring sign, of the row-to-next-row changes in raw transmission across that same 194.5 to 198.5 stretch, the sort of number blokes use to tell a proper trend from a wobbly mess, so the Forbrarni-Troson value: -44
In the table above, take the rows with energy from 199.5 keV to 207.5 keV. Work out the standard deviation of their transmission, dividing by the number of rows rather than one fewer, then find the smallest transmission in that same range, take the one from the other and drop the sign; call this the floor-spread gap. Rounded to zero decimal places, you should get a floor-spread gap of 330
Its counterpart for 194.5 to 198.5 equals 321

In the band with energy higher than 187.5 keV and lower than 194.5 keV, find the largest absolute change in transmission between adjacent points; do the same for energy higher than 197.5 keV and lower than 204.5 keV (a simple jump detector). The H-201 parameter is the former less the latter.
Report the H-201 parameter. 11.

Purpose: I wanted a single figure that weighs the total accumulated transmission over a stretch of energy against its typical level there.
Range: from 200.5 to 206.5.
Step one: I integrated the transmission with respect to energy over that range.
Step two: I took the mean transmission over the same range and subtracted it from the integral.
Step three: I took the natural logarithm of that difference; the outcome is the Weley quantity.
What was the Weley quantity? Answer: 7.50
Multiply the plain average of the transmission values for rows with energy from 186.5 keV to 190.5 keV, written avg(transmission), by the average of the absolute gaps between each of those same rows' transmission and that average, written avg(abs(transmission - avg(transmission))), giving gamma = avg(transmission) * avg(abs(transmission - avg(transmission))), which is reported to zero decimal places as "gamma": 4425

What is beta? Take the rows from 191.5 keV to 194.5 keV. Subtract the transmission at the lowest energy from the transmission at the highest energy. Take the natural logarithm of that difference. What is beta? 1.61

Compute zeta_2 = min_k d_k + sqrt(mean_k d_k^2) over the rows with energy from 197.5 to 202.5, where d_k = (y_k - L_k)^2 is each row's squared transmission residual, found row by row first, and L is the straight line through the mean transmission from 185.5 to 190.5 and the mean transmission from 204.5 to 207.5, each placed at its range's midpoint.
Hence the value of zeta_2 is 772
